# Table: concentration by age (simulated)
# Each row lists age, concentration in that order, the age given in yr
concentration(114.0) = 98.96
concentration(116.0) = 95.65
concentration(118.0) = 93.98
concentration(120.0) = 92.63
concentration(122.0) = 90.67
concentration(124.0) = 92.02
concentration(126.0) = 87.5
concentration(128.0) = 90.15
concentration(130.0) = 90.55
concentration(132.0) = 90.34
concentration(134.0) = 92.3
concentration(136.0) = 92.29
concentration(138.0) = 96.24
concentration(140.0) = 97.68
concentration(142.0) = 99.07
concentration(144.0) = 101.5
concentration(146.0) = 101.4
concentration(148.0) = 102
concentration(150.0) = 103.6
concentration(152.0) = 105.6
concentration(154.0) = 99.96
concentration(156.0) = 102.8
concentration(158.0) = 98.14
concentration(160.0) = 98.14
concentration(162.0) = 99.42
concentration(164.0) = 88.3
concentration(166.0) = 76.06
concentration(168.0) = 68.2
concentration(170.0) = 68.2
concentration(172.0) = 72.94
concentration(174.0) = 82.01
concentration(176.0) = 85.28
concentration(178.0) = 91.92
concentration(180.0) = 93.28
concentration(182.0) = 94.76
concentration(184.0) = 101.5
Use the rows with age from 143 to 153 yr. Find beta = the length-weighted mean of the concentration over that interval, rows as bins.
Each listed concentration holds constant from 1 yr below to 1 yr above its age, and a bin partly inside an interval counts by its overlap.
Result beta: 103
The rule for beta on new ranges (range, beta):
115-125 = 93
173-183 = 89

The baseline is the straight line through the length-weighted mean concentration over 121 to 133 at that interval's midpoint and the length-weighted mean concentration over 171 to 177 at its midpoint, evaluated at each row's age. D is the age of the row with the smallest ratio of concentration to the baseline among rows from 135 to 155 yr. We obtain 136.0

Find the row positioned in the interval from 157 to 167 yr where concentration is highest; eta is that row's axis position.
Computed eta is 162.0 yr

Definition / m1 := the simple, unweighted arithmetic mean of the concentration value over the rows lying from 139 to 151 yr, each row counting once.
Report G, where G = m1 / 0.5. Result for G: 202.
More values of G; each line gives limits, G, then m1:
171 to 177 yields 160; 80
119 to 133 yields 181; 91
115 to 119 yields 190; 95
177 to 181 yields 185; 93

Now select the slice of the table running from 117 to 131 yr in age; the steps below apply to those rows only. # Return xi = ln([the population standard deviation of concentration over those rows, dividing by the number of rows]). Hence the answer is 0.7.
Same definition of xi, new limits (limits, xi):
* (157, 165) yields 1.5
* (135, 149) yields 1.2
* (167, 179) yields 2.2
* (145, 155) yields 0.7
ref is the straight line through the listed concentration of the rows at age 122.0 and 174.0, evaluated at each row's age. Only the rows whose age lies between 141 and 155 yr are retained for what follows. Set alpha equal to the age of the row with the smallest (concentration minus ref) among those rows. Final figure 142.0 yr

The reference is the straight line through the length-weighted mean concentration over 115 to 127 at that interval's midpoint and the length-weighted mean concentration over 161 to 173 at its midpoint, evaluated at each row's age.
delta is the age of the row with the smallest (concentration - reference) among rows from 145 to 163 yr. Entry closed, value 146.0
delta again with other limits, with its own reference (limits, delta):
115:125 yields 122.0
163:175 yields 168.0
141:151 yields 142.0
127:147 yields 128.0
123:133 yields 126.0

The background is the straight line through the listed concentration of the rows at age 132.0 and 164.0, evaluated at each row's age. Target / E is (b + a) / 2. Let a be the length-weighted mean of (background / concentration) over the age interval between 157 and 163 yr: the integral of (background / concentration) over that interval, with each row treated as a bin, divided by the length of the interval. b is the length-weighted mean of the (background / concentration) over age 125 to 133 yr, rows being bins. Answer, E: 0.95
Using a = 0.898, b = 1.01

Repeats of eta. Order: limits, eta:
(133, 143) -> 142.0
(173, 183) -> 182.0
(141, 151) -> 150.0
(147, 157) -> 152.0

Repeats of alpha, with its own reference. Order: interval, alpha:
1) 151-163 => 158.0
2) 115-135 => 126.0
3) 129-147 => 130.0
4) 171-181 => 172.0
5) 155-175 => 168.0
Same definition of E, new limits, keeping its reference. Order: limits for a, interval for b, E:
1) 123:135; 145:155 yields 0.94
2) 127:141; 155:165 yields 0.94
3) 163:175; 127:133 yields 1.08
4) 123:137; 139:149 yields 0.95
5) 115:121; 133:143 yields 0.96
